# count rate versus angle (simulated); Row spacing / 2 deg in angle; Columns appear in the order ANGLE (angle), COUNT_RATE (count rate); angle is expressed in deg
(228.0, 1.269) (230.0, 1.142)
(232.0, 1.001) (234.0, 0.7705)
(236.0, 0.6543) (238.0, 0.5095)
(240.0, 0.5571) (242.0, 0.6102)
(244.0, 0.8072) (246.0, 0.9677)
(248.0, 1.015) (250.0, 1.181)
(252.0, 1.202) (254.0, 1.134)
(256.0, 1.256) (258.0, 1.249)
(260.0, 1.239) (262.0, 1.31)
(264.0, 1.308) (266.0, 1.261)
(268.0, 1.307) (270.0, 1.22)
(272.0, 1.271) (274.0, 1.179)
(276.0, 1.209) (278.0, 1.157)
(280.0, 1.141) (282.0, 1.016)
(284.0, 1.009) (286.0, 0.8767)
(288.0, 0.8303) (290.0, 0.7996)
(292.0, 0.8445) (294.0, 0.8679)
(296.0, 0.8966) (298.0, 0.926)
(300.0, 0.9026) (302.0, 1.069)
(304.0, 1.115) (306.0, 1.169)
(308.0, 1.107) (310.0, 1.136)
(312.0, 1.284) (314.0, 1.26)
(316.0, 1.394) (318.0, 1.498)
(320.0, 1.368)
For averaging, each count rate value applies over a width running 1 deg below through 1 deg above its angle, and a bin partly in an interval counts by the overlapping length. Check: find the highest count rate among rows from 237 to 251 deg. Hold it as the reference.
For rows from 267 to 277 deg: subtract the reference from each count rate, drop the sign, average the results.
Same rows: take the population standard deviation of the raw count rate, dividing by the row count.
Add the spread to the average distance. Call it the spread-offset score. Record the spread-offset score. 0.10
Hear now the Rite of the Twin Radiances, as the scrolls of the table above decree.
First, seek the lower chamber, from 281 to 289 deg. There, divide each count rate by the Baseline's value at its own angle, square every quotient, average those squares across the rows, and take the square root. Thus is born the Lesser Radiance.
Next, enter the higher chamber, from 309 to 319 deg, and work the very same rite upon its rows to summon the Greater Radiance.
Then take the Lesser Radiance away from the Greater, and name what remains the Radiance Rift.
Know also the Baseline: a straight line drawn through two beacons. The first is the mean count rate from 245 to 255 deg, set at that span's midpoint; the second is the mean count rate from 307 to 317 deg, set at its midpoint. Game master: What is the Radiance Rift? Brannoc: 0.27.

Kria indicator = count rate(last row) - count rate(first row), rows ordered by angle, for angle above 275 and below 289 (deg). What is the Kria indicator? -0.38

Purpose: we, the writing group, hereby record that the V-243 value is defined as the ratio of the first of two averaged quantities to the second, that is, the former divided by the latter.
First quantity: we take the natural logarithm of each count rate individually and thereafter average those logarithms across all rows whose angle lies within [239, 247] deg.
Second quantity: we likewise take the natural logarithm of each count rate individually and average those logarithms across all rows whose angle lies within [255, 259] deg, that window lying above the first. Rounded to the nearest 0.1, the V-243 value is -1.5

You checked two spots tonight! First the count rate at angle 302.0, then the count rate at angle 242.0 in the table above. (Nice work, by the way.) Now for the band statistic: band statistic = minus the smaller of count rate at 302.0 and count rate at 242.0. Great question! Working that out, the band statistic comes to -0.61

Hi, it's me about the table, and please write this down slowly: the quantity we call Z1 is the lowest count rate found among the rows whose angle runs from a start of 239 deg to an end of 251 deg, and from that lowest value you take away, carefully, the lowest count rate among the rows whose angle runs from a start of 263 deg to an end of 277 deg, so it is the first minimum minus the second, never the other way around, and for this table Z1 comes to -0.62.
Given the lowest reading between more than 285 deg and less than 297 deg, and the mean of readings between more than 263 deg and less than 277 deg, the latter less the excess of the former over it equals 1.7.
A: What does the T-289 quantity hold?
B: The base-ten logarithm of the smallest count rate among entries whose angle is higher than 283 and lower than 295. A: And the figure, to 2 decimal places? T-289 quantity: -0.10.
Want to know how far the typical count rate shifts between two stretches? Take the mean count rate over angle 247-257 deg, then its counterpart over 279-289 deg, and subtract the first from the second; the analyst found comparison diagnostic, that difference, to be -0.2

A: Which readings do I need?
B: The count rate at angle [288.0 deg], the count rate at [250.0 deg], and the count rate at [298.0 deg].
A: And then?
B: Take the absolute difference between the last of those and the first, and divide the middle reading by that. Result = 12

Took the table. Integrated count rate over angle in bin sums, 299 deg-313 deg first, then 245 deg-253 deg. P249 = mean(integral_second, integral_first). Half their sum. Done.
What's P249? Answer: 12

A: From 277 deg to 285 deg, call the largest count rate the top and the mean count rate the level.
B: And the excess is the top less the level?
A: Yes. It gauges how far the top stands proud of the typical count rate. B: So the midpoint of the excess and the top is 0.62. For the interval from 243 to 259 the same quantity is 0.71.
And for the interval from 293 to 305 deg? 0.63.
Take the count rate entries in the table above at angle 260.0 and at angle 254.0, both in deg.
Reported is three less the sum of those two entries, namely 0.63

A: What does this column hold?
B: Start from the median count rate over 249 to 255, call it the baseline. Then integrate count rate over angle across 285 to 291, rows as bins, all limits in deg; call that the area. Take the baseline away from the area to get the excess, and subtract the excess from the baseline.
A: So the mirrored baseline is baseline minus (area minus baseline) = -2.65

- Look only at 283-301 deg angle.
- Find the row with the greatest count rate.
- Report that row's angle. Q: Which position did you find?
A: 284.0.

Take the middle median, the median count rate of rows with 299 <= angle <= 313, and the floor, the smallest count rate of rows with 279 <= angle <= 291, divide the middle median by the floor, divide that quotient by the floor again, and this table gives 1.7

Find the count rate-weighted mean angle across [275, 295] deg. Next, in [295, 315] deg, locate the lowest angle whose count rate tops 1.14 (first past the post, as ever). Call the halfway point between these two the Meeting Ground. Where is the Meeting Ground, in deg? 295.1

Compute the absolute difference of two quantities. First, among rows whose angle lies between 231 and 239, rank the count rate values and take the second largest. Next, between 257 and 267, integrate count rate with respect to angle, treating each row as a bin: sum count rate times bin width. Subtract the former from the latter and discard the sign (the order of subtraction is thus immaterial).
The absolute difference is 12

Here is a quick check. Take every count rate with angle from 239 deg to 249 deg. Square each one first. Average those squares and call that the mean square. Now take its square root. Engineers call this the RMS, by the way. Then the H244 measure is 0.81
